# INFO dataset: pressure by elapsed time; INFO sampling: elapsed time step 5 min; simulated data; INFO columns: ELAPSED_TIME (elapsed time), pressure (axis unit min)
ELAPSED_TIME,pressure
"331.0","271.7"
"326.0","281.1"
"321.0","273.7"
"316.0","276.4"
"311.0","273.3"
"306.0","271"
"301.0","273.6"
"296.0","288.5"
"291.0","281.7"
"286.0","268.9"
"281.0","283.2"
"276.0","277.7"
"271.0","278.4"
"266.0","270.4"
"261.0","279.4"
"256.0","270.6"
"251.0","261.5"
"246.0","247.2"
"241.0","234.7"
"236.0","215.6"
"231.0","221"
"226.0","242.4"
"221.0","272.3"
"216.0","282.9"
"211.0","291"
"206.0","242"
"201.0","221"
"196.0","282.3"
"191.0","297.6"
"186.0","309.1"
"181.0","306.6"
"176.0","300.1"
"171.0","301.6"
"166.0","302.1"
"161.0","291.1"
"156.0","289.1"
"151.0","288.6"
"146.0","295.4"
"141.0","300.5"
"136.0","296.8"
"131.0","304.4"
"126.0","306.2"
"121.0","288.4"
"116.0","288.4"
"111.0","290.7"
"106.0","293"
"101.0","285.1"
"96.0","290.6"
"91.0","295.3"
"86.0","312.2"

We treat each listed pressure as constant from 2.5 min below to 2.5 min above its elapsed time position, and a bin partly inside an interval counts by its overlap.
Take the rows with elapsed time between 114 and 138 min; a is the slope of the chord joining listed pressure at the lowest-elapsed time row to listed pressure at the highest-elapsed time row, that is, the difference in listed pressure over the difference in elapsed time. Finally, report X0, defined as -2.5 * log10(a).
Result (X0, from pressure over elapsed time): 0.9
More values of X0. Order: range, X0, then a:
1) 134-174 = 2.2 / 0.1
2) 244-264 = -0.8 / 2.1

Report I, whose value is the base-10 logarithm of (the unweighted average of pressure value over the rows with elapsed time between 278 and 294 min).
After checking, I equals 2.44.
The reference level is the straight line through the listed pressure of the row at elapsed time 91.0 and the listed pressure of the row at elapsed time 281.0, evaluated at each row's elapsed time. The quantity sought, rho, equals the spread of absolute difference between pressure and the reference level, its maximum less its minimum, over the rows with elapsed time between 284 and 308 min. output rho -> 13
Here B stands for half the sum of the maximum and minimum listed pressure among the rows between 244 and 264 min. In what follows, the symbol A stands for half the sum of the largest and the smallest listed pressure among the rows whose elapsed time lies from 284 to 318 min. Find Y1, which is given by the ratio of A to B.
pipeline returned 1.06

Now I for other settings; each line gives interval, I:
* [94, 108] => 2.46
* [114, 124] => 2.46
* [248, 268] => 2.43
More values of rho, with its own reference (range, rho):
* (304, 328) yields 10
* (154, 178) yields 11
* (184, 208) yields 61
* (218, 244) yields 56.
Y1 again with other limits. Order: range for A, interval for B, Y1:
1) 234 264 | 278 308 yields 0.89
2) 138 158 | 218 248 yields 1.21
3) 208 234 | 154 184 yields 0.86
